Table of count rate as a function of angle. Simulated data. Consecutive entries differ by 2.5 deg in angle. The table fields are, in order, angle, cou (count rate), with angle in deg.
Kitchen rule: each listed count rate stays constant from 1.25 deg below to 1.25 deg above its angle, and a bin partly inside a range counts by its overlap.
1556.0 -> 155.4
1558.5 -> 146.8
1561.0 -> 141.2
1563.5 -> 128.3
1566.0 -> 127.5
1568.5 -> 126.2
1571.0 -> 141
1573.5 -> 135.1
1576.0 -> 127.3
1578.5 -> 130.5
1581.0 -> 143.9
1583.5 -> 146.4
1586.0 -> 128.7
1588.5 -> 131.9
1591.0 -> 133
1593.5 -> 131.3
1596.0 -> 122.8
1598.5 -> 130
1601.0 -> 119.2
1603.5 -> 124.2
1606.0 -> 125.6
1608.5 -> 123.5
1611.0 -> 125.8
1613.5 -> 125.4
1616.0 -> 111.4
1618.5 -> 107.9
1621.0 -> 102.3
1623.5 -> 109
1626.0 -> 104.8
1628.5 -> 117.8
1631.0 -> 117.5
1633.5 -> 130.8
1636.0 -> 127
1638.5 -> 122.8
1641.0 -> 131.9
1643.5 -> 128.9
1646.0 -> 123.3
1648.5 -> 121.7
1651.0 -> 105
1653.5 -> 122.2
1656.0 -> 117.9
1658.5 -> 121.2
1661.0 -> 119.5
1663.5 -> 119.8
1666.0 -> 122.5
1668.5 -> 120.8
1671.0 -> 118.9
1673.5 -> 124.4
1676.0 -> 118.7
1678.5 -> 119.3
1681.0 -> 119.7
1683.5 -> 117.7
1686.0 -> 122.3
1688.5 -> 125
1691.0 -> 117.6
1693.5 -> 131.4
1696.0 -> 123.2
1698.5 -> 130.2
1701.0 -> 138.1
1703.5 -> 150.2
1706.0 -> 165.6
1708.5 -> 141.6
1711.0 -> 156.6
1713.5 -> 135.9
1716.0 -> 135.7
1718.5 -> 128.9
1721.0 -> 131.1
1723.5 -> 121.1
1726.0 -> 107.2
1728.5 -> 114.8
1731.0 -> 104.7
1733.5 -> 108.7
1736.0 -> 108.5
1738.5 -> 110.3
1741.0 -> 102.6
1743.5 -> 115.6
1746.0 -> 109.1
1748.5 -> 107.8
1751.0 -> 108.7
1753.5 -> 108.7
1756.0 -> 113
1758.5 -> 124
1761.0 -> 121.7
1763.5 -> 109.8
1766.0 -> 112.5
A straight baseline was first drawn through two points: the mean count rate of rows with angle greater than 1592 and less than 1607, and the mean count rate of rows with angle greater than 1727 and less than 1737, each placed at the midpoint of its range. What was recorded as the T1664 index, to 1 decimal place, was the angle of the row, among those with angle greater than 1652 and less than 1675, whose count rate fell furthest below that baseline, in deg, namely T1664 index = 1656.0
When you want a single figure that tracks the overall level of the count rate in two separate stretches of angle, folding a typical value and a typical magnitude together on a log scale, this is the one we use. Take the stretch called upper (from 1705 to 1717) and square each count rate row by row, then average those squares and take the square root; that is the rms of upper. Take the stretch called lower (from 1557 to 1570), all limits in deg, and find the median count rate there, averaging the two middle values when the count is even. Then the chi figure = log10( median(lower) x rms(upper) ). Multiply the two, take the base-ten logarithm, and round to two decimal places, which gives 4.28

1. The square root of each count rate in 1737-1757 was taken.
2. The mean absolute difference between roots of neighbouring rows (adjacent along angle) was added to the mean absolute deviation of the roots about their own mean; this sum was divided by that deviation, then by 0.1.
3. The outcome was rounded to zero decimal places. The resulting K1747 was 28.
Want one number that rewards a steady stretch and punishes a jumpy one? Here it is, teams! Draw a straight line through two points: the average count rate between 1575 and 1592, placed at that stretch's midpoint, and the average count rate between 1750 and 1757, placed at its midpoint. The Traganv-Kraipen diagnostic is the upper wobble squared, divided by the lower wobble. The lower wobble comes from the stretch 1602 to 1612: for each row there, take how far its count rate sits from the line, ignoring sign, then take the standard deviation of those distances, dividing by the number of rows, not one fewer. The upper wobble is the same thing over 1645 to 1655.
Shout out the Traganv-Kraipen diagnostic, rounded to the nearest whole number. 48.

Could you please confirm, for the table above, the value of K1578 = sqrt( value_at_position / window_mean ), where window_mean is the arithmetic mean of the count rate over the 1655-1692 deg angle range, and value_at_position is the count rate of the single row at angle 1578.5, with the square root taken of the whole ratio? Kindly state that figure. 1.04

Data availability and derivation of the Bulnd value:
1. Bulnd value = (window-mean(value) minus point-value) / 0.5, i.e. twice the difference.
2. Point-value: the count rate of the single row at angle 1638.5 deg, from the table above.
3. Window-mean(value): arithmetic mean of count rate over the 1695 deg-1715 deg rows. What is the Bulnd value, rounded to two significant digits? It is 40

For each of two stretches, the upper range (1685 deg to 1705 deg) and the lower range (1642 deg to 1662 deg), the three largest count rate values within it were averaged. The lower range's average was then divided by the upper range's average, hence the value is 0.892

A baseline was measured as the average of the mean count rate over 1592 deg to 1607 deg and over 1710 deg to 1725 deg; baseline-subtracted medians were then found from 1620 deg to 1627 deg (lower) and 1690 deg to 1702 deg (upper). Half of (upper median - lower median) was 13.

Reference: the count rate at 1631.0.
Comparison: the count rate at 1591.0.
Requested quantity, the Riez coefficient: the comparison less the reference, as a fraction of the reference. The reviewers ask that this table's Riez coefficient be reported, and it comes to 0.13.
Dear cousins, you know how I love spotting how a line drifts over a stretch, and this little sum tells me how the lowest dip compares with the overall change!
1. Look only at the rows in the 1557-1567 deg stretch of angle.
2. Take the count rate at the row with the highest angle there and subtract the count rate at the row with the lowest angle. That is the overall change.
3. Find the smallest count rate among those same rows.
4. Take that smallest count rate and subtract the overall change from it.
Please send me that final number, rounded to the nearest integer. 147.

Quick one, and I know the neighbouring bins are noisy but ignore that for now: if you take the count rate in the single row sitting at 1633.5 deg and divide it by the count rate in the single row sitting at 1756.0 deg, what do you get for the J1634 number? 1.16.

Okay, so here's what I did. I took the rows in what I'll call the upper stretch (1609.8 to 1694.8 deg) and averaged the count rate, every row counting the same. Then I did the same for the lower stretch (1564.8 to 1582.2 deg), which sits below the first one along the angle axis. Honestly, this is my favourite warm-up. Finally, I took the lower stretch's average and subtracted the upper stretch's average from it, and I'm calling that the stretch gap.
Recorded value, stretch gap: 13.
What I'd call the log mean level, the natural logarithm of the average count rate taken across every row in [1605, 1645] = 4.78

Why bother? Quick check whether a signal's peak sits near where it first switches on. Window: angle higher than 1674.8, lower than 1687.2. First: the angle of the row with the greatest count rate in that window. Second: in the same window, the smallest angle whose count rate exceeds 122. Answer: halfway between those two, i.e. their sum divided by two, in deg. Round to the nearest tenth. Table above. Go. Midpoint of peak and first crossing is 1686.0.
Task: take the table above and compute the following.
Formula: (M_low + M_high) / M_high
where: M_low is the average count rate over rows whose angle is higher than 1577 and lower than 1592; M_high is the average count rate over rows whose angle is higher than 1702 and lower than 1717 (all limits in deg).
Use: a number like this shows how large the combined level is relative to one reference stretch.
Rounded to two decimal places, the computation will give 1.92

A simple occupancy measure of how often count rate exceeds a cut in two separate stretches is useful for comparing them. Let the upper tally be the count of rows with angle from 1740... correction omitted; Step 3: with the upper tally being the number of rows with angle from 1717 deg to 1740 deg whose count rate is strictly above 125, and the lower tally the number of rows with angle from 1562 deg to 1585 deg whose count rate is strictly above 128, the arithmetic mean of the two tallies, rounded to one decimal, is 4.0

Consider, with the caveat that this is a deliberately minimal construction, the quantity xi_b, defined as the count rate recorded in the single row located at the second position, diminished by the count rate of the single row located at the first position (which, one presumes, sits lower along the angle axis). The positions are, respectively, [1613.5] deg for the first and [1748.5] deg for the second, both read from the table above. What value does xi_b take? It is -18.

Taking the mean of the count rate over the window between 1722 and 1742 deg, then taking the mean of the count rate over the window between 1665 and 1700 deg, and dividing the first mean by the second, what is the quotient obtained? 0.90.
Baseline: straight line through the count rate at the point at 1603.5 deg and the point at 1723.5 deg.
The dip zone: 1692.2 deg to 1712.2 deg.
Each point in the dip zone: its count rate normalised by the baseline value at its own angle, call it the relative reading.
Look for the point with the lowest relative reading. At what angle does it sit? 1696.0 deg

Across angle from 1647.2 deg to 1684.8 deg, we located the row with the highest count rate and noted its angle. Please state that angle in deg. 1673.5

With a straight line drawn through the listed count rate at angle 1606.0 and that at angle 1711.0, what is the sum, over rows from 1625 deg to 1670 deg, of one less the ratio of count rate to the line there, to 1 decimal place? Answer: 2.2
